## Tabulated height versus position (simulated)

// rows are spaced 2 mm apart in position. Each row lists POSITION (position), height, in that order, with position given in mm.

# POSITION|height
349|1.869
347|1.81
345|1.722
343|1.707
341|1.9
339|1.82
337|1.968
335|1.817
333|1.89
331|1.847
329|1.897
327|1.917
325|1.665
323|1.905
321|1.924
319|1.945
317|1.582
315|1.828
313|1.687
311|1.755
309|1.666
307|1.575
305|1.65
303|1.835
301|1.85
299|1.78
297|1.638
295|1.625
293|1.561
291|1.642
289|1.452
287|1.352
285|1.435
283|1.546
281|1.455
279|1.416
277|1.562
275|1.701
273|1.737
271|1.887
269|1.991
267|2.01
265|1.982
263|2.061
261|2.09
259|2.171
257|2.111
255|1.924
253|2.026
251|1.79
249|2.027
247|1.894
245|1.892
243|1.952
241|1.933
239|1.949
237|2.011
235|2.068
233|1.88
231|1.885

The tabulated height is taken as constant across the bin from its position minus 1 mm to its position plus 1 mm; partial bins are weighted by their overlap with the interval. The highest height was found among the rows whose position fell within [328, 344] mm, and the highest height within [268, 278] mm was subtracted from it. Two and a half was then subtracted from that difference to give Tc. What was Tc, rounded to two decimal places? -2.52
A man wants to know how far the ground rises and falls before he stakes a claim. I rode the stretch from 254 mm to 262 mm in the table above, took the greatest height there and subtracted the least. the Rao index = 0.25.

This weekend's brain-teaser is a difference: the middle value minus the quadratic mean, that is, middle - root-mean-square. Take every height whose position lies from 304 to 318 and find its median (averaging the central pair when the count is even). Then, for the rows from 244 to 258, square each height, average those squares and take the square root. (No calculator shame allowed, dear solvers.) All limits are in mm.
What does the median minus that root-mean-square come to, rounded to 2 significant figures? -0.29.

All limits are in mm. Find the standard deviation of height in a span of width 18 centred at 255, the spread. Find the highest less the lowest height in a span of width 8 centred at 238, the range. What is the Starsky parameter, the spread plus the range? 0.25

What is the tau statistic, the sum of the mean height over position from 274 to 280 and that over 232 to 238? 3.55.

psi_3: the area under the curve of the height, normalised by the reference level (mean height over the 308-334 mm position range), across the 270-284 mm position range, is 13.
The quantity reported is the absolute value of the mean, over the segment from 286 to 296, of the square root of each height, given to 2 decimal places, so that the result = 1.23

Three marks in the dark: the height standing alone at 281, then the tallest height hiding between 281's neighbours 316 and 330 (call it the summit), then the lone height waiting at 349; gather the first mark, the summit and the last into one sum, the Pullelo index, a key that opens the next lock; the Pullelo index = 5.3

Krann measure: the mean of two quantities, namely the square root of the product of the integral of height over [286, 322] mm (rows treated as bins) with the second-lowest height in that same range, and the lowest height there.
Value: 5.4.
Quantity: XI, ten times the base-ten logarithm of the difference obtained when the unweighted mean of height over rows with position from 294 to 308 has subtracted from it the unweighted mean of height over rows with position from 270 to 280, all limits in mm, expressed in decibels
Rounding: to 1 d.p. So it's -13.3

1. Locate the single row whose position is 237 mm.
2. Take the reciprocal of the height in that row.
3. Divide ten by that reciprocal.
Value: 20.1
